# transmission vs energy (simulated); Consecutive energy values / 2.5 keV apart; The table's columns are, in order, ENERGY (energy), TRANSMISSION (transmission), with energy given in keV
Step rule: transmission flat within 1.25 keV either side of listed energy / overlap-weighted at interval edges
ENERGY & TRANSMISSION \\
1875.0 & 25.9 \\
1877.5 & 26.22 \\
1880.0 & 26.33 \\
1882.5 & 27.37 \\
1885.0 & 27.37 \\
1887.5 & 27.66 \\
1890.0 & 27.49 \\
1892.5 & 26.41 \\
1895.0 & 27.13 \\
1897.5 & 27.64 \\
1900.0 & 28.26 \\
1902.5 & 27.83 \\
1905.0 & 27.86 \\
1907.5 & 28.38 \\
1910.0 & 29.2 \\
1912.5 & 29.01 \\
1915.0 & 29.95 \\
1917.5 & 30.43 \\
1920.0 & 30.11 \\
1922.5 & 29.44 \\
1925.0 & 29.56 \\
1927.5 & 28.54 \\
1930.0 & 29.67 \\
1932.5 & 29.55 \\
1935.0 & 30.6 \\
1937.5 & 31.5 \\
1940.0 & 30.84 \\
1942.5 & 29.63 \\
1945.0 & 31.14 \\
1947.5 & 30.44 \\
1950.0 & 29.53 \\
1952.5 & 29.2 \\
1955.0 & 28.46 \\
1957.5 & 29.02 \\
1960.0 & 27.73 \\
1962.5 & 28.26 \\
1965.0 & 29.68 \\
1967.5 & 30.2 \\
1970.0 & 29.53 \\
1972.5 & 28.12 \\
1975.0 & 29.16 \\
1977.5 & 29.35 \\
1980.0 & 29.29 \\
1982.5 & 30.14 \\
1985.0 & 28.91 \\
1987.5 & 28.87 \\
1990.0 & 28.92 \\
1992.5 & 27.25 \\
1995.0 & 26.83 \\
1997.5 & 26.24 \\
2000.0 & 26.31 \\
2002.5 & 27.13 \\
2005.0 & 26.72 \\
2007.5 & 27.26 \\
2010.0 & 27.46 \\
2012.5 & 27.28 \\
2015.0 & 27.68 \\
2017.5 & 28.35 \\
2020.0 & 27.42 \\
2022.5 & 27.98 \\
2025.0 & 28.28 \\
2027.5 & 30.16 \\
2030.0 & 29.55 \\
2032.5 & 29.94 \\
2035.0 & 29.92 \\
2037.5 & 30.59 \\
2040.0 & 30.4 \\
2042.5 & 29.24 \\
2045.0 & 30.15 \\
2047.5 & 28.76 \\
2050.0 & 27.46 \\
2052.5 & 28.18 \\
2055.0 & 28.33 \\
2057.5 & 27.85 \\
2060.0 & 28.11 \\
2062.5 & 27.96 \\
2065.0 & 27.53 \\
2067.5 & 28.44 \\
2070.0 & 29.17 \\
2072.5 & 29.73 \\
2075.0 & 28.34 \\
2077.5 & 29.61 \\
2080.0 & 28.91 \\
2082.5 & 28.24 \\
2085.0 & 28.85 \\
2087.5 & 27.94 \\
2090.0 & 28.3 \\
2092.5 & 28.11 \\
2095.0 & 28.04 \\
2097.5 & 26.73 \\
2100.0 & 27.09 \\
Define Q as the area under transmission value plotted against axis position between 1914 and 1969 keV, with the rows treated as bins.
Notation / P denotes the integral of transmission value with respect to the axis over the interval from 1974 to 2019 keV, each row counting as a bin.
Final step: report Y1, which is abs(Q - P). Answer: 376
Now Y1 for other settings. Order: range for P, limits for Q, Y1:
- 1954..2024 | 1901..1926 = 1245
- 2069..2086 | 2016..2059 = 753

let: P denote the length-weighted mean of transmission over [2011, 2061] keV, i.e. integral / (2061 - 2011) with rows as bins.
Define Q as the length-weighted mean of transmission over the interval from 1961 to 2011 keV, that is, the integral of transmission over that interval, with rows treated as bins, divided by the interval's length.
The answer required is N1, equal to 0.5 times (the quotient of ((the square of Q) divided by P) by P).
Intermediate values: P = 28.8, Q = 28.3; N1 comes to 0.483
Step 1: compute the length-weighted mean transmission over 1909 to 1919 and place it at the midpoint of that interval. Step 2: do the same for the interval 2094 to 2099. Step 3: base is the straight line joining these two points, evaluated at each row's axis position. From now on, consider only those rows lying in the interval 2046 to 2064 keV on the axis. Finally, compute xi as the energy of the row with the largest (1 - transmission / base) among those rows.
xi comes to 2050.0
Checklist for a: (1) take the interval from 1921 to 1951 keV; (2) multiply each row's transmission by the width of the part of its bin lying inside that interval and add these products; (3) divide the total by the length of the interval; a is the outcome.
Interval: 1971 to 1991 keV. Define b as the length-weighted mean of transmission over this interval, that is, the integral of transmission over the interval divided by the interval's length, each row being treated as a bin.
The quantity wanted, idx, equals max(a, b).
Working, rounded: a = 30.0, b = 29.1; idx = 30.0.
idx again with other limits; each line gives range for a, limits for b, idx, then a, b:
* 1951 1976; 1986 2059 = 28.9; 28.9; 28.3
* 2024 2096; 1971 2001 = 28.8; 28.8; 28.3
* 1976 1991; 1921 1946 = 30.0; 29.3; 30.0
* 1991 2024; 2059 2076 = 28.5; 27.2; 28.5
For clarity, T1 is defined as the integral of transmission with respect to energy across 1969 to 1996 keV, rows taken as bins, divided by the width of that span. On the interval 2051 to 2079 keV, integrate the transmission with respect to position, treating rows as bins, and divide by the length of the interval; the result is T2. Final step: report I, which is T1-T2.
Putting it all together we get 0.3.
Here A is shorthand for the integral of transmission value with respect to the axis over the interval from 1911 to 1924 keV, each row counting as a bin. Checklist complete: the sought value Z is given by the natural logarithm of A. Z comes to 5.96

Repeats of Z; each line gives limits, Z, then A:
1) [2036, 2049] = 5.96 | 387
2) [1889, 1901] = 5.79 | 328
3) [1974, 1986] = 5.87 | 353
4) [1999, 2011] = 5.78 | 324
